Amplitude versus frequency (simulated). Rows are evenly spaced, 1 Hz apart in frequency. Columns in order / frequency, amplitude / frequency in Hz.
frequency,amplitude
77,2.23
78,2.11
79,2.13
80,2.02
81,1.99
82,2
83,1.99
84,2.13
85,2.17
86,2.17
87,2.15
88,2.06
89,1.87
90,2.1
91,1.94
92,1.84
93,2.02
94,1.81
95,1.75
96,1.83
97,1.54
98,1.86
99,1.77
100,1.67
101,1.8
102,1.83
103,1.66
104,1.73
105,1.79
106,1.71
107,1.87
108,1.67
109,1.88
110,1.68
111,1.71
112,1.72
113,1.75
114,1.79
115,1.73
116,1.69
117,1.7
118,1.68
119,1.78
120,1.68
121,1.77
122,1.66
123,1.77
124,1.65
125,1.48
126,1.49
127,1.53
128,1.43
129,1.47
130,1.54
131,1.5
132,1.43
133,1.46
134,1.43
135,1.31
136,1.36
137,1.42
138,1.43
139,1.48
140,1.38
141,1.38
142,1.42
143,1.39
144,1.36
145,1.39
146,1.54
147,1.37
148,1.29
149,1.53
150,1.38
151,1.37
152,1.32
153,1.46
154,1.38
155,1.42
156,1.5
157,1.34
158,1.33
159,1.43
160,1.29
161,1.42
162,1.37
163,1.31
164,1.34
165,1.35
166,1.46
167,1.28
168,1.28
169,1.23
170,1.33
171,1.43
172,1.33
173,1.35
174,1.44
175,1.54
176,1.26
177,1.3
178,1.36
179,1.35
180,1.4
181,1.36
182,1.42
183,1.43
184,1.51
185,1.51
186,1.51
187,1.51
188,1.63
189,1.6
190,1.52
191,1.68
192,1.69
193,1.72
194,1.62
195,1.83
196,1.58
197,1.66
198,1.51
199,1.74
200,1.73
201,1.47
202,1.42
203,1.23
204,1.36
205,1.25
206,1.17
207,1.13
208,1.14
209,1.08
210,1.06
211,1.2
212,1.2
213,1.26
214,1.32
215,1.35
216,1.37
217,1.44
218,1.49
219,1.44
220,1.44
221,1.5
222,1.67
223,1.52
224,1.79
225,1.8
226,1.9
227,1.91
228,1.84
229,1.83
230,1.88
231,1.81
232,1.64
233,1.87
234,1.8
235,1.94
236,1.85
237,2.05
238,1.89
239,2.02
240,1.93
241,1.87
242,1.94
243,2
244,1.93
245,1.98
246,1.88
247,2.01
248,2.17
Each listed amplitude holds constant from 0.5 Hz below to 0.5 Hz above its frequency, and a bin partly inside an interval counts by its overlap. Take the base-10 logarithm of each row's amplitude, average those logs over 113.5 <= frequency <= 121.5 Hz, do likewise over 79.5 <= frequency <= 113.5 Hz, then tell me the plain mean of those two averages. 0.253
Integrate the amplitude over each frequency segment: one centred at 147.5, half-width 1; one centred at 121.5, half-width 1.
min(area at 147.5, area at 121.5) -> 2.7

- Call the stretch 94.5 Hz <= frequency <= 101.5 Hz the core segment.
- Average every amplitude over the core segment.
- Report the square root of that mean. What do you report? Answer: 1.32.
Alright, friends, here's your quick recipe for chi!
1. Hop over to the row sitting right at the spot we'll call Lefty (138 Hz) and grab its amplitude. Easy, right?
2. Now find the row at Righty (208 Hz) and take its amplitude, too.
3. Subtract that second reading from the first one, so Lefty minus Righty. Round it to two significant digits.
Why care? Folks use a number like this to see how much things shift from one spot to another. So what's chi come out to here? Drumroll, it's 0.29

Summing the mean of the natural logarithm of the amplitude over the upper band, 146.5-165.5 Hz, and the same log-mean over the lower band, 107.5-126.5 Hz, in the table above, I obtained 0.85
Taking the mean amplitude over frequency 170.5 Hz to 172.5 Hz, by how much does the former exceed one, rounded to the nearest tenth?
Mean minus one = 0.4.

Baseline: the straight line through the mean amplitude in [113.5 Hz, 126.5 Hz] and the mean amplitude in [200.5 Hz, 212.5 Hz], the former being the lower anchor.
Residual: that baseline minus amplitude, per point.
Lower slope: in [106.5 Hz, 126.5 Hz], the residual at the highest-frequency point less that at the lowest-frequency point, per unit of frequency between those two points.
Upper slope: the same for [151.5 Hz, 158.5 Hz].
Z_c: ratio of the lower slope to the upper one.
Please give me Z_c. -2.1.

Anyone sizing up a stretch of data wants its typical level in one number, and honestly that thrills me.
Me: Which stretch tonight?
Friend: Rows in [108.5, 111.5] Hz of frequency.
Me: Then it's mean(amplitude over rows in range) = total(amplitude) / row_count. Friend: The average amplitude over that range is 1.76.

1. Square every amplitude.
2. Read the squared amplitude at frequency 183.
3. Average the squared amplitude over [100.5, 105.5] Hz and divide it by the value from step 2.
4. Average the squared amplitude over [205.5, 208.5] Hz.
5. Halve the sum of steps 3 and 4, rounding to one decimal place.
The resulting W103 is 1.4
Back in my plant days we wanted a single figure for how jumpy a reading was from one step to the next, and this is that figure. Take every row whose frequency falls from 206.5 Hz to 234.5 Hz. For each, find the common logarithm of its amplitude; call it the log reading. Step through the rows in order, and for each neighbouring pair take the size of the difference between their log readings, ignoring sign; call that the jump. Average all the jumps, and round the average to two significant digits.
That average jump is 0.021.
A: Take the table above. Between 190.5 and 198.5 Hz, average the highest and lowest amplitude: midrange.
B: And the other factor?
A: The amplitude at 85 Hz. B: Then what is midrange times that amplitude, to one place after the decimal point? 3.6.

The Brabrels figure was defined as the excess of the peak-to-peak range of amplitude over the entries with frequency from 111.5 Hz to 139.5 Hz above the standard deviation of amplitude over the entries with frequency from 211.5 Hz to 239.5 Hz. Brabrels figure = 0.2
